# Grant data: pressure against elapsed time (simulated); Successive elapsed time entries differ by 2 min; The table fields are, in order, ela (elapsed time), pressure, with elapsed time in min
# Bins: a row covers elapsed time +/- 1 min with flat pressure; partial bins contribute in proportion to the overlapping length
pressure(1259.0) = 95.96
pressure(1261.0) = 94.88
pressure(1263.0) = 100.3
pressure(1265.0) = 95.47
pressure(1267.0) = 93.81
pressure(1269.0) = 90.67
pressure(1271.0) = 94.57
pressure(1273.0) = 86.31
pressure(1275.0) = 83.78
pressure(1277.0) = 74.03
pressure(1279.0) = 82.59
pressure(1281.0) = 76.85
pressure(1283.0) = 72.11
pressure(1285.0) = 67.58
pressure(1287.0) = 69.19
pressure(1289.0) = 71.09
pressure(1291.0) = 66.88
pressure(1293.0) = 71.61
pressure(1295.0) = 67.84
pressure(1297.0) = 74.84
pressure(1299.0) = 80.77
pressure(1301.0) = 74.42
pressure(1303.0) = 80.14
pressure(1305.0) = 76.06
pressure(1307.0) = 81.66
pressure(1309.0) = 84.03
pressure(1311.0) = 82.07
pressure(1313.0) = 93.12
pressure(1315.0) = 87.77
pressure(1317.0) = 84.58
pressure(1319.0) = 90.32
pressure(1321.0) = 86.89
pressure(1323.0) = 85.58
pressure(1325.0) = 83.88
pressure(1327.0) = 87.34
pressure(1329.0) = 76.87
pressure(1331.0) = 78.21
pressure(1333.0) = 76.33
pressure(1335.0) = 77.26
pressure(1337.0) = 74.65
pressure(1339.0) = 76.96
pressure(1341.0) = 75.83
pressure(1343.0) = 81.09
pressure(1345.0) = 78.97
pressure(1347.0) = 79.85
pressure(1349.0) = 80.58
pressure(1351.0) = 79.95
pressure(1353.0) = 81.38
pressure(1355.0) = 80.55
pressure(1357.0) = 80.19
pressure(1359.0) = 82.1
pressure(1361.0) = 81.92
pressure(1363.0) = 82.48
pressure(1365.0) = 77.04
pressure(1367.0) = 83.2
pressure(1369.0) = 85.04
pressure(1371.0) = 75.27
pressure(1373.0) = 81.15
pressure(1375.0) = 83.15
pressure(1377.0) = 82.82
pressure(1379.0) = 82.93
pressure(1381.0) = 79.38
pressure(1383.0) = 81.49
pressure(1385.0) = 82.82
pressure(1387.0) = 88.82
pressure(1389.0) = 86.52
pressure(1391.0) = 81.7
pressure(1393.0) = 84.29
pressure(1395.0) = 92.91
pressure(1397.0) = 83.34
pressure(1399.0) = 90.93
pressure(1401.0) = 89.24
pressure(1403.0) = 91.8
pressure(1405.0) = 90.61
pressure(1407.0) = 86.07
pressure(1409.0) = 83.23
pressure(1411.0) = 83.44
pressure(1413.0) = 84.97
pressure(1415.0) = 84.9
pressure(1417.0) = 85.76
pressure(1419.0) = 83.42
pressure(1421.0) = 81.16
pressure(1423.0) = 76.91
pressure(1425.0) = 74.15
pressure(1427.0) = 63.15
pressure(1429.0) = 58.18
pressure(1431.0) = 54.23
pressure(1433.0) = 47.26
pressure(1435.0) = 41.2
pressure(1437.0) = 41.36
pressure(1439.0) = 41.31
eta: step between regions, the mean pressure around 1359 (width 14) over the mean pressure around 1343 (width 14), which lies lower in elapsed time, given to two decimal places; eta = 1.03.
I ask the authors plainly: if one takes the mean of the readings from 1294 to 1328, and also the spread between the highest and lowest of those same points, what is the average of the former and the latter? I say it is 54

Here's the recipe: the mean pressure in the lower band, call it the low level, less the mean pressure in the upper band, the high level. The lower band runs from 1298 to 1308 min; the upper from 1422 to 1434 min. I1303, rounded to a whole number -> 16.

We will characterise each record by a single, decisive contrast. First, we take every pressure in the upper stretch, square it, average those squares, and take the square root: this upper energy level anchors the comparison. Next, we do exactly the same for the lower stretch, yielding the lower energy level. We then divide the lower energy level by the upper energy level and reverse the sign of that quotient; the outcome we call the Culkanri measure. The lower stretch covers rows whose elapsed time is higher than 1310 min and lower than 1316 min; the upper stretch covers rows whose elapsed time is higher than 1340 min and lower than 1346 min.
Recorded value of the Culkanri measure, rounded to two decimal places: -1.12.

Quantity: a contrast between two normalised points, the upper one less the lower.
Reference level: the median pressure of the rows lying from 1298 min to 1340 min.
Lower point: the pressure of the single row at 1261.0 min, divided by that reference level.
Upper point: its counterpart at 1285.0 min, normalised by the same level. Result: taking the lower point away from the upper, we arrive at -0.3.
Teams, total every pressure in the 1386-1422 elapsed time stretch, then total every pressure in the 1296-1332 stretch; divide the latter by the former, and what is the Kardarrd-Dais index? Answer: 0.958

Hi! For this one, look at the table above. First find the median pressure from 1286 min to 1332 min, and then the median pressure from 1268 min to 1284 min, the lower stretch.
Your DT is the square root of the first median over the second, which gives 0.985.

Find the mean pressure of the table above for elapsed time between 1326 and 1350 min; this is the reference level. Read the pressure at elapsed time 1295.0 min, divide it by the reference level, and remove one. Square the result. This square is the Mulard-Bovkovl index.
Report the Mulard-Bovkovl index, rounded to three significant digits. 0.0189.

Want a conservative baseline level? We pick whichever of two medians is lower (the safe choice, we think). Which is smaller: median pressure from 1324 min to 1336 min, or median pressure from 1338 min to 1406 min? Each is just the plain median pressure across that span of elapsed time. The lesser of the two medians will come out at 78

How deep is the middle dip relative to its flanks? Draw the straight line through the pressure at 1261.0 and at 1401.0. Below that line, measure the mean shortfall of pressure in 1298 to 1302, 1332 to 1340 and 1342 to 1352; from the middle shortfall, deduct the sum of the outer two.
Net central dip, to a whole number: -11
